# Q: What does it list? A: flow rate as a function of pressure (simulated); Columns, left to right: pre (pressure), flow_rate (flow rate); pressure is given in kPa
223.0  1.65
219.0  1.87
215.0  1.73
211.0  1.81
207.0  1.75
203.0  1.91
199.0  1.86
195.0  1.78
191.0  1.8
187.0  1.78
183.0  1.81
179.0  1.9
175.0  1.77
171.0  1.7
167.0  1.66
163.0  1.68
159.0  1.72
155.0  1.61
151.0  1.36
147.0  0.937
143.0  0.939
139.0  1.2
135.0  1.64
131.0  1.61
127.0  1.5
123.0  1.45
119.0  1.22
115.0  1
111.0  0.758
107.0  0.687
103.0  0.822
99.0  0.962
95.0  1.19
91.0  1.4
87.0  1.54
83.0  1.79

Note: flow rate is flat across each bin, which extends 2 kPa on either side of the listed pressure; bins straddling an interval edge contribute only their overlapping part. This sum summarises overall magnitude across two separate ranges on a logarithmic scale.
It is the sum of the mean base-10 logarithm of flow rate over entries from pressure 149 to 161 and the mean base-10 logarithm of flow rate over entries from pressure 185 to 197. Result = 0.44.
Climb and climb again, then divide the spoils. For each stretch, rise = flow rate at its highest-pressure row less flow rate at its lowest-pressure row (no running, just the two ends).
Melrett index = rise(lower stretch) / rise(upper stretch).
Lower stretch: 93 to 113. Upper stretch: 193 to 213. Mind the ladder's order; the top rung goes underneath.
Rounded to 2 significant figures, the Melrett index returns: -14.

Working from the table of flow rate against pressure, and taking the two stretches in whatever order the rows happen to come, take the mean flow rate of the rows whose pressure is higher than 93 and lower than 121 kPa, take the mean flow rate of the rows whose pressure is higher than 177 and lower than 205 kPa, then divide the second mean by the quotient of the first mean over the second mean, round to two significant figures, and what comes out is 3.5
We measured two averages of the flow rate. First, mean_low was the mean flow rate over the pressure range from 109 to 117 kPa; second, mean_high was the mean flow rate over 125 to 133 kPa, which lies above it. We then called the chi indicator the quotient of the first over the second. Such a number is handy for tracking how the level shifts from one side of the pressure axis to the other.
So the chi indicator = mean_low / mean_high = 0.57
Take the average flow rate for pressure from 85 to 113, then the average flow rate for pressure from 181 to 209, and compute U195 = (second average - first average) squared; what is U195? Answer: 0.58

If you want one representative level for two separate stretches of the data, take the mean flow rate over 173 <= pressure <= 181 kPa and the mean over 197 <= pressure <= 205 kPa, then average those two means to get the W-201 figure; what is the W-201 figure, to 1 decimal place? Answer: 1.9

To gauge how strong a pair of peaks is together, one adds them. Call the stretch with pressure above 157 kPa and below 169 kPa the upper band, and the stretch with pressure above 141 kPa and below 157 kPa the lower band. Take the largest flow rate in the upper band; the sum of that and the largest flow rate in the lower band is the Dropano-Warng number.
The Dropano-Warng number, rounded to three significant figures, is 3.33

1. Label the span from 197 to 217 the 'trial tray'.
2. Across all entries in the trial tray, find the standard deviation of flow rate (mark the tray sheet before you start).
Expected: 0.07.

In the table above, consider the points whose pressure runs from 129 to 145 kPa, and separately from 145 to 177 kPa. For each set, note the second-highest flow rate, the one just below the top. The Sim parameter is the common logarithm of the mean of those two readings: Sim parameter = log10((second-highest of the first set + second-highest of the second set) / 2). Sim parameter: 0.221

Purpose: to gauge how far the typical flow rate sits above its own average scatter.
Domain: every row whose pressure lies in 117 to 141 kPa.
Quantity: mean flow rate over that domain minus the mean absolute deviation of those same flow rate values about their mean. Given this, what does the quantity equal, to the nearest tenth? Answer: 1.3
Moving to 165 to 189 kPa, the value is 1.7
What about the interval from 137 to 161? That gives 1.0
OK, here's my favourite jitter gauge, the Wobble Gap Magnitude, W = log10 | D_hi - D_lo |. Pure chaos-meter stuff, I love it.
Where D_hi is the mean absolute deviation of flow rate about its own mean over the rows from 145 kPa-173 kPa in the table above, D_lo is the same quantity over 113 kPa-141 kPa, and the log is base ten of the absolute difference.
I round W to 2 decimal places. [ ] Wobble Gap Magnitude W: -1.86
